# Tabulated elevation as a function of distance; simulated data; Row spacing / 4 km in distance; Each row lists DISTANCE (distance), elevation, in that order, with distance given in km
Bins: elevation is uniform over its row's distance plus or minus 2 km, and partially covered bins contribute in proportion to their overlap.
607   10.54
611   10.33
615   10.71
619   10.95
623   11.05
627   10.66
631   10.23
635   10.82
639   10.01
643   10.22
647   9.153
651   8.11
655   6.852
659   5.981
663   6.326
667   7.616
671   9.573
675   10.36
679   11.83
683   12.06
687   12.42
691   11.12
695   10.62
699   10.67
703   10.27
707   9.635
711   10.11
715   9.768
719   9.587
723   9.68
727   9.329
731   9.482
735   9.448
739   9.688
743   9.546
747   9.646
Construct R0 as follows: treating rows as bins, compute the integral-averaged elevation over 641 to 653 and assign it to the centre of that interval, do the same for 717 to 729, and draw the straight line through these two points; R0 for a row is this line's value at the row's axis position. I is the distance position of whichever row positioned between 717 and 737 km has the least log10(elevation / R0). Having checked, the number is 727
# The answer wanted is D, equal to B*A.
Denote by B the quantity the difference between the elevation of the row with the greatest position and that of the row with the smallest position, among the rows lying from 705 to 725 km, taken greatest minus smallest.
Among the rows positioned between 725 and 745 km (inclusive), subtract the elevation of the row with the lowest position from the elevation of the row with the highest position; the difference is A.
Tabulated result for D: 0.0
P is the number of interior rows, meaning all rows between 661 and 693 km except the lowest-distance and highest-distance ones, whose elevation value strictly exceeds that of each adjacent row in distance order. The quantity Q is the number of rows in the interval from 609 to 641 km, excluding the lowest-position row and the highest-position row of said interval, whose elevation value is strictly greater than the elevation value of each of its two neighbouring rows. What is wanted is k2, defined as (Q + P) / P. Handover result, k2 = 3.0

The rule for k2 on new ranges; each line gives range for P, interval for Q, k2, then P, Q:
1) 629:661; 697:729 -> 2.0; 2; 2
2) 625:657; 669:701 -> 1.5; 2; 1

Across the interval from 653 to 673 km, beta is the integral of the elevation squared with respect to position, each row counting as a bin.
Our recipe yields 1090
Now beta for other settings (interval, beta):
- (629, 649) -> 2041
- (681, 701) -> 2600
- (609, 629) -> 2308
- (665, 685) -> 2169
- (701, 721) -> 1951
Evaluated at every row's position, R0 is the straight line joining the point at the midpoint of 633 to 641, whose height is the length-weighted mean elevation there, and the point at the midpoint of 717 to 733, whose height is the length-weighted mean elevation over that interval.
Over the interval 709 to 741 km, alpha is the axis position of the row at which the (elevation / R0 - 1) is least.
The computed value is 727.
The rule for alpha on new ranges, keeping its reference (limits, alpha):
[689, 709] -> 707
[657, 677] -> 659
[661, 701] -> 663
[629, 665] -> 659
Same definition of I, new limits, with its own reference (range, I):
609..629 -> 611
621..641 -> 639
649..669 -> 659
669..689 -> 671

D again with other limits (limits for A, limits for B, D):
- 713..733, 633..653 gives 0.8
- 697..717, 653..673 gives -2.5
